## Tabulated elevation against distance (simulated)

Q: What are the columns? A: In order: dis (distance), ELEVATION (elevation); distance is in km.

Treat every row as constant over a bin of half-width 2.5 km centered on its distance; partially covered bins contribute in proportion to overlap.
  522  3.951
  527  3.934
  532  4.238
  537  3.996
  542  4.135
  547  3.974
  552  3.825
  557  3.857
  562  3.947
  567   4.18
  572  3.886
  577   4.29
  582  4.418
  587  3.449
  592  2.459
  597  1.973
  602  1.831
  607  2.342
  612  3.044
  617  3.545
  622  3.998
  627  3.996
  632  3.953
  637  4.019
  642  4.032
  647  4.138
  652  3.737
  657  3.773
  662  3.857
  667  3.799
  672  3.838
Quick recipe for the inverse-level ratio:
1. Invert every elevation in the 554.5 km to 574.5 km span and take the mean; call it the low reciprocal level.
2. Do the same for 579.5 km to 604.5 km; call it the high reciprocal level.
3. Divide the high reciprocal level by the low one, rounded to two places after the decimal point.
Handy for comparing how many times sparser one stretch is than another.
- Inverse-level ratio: 1.57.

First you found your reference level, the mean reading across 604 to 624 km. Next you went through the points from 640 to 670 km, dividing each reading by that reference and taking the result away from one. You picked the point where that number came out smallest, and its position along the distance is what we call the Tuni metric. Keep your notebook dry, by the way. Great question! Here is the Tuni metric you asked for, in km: 647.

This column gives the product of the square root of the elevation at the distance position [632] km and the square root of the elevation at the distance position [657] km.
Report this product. 3.86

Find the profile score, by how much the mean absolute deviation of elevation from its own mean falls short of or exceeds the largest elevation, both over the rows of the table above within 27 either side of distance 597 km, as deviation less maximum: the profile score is -3.62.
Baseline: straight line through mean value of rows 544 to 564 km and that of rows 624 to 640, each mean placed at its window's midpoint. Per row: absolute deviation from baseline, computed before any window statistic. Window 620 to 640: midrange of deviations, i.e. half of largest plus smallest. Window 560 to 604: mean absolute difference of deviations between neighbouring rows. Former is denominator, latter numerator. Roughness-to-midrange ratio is 13.1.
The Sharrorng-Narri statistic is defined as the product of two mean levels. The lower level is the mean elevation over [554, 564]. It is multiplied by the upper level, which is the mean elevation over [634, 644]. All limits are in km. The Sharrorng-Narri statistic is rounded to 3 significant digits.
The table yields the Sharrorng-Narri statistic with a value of 15.7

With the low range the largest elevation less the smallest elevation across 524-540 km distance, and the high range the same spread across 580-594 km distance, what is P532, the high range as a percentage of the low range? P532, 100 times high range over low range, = 644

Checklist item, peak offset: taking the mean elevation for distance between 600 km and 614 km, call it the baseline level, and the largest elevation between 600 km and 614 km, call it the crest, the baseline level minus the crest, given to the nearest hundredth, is -0.64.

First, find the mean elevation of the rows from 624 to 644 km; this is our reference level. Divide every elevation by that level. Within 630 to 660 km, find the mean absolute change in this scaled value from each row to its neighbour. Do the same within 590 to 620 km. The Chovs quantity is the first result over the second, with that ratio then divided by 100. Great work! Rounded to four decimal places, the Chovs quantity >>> 0.0027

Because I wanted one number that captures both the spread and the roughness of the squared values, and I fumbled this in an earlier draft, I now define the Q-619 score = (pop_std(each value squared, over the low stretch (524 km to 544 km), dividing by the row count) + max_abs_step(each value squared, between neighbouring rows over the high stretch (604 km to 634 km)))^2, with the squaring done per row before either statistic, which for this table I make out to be 23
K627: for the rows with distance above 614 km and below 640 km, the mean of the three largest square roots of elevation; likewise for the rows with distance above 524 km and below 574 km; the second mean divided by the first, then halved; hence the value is 0.511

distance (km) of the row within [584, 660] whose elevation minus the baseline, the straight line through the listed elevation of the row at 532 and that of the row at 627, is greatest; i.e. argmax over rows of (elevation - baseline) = 647 km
